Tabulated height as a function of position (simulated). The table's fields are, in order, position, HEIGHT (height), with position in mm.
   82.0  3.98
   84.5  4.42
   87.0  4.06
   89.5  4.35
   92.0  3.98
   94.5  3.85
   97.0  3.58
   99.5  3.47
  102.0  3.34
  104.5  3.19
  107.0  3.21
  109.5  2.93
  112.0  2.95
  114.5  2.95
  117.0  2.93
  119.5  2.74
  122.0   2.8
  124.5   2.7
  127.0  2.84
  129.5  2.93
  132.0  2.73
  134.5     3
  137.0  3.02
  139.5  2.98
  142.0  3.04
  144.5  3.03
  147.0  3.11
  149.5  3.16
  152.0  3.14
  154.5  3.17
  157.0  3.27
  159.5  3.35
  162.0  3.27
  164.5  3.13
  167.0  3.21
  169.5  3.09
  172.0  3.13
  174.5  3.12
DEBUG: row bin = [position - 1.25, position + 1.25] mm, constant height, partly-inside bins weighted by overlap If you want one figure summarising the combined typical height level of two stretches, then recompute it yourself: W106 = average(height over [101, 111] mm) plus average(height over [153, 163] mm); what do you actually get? 6.4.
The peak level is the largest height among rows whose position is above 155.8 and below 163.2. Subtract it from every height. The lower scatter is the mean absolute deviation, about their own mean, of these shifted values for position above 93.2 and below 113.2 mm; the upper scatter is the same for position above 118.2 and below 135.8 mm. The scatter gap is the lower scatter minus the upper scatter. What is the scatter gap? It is 0.16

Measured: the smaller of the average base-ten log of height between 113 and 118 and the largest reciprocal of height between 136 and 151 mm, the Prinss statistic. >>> 0.336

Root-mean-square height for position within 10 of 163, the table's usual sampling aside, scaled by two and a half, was 8.01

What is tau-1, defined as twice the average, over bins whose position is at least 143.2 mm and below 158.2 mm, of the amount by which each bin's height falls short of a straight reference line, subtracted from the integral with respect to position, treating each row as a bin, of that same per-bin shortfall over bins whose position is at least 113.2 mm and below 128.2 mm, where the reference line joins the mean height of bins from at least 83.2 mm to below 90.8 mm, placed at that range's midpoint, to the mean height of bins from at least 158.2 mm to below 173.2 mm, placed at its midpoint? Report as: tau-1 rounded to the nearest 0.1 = 14.3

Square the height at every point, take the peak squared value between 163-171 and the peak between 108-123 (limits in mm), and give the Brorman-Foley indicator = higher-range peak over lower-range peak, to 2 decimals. 1.18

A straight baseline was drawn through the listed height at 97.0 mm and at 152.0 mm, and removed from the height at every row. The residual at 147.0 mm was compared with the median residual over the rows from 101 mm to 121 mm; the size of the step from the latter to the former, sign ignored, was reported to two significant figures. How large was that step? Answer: 0.42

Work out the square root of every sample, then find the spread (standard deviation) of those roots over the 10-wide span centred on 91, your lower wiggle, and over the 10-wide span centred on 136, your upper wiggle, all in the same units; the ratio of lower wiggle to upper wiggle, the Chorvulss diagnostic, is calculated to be 1.3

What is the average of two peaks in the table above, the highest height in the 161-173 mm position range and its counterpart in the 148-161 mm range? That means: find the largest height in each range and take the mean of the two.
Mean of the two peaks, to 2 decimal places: 3.31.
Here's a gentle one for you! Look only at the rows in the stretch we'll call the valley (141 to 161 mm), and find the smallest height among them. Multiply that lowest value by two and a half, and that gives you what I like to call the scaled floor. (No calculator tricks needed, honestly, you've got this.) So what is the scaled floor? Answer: 7.6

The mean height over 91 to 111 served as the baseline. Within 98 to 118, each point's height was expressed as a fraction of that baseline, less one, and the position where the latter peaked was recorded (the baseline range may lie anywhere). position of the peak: 99.5 mm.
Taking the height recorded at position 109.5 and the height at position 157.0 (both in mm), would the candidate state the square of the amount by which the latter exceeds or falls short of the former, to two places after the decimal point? 0.12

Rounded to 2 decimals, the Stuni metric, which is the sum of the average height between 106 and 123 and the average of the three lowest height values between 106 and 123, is 5.75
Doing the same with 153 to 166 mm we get 6.43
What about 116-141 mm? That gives 5.59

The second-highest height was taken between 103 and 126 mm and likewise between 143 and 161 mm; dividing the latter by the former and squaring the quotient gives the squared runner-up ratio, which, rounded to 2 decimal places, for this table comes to 1.05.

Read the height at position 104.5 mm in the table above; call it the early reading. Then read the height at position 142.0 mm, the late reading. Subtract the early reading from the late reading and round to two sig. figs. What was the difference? -0.15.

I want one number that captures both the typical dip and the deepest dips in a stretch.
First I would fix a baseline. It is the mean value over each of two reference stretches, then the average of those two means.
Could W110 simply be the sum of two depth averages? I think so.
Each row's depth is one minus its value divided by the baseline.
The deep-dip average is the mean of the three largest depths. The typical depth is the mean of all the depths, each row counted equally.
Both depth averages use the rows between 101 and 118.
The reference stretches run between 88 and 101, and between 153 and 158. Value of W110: 0.30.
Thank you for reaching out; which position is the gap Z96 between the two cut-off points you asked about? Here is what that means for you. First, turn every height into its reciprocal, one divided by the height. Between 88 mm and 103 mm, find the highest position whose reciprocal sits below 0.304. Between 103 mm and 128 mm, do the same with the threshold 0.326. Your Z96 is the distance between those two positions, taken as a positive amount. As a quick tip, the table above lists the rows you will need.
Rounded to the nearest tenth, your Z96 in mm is 5.0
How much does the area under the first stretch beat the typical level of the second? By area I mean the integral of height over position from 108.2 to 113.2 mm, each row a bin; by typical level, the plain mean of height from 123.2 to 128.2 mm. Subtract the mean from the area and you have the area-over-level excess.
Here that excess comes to 11.9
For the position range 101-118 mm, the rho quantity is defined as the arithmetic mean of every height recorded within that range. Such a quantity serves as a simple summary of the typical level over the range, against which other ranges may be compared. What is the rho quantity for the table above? 3.07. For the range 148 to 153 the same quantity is 3.15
